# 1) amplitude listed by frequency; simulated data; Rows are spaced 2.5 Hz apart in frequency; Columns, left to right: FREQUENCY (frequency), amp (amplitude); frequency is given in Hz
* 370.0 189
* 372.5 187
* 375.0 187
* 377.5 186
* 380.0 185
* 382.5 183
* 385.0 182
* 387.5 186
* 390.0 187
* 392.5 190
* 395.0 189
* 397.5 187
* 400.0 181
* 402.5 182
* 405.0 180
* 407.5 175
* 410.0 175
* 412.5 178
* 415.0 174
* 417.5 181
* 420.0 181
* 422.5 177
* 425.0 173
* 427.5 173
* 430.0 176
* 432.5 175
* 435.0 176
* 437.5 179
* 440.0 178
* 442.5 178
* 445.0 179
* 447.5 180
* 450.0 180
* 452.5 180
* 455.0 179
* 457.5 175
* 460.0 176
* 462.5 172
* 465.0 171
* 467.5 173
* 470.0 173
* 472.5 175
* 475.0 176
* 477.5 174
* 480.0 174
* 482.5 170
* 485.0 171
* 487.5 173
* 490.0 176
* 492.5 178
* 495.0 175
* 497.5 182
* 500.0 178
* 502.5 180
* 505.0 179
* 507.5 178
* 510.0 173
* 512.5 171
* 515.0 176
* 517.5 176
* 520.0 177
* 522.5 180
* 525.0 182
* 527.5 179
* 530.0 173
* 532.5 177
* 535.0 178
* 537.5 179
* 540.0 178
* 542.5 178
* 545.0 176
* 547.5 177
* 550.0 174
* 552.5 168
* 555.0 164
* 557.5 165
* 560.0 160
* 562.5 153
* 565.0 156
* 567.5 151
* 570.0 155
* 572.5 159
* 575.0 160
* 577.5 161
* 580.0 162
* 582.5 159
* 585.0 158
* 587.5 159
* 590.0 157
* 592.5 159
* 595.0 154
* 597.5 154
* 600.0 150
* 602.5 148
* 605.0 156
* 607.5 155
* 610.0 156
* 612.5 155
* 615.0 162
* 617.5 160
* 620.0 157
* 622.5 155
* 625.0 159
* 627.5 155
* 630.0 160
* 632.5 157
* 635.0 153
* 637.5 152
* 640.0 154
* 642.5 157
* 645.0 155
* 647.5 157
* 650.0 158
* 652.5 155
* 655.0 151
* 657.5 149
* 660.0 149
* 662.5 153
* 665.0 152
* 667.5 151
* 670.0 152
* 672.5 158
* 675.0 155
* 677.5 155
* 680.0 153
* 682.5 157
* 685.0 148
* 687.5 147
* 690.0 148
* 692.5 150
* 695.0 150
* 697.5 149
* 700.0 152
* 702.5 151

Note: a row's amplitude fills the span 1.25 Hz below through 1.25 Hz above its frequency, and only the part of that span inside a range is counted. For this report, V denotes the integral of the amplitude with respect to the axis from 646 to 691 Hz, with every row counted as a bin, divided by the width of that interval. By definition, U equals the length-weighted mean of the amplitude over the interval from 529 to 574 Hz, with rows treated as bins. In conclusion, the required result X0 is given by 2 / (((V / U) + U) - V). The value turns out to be 0.13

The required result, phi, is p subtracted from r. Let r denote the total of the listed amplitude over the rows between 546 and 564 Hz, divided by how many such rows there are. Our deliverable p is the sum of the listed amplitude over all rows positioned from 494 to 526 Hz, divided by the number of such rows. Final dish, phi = -12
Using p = 177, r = 166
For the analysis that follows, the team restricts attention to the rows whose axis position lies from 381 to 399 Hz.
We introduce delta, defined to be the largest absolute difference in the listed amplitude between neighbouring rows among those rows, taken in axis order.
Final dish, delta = 4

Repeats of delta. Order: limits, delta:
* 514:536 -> 6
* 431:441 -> 3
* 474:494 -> 4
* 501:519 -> 5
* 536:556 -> 6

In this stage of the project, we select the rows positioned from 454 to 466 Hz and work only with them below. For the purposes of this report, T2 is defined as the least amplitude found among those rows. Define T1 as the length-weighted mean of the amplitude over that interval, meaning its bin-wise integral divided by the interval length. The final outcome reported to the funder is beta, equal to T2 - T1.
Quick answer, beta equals -3.6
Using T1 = 175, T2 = 171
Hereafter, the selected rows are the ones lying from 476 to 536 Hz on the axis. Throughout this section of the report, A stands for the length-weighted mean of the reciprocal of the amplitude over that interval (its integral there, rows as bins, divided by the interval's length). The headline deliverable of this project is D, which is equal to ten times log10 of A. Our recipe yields -22.5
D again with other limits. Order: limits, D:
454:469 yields -22.4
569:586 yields -22.0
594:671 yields -21.9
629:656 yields -21.9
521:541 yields -22.5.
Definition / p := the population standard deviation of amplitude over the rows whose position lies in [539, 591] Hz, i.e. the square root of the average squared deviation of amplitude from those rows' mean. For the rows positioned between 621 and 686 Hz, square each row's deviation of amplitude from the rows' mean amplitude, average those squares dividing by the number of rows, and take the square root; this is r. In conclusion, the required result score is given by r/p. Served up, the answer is 0.37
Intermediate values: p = 8.32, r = 3.12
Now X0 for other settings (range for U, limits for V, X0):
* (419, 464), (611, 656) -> 0.09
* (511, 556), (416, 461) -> -2.62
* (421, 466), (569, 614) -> 0.10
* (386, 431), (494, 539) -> 0.51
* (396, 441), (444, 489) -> 0.52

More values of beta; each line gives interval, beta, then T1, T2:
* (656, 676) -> -3.3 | 152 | 149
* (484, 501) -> -5.2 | 176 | 171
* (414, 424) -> -4.2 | 178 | 174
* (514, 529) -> -2.3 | 178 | 176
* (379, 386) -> -1.3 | 183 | 182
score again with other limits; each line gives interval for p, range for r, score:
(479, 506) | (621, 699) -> 0.97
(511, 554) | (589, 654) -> 0.92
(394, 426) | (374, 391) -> 0.39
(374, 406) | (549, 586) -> 1.88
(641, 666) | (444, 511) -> 1.04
